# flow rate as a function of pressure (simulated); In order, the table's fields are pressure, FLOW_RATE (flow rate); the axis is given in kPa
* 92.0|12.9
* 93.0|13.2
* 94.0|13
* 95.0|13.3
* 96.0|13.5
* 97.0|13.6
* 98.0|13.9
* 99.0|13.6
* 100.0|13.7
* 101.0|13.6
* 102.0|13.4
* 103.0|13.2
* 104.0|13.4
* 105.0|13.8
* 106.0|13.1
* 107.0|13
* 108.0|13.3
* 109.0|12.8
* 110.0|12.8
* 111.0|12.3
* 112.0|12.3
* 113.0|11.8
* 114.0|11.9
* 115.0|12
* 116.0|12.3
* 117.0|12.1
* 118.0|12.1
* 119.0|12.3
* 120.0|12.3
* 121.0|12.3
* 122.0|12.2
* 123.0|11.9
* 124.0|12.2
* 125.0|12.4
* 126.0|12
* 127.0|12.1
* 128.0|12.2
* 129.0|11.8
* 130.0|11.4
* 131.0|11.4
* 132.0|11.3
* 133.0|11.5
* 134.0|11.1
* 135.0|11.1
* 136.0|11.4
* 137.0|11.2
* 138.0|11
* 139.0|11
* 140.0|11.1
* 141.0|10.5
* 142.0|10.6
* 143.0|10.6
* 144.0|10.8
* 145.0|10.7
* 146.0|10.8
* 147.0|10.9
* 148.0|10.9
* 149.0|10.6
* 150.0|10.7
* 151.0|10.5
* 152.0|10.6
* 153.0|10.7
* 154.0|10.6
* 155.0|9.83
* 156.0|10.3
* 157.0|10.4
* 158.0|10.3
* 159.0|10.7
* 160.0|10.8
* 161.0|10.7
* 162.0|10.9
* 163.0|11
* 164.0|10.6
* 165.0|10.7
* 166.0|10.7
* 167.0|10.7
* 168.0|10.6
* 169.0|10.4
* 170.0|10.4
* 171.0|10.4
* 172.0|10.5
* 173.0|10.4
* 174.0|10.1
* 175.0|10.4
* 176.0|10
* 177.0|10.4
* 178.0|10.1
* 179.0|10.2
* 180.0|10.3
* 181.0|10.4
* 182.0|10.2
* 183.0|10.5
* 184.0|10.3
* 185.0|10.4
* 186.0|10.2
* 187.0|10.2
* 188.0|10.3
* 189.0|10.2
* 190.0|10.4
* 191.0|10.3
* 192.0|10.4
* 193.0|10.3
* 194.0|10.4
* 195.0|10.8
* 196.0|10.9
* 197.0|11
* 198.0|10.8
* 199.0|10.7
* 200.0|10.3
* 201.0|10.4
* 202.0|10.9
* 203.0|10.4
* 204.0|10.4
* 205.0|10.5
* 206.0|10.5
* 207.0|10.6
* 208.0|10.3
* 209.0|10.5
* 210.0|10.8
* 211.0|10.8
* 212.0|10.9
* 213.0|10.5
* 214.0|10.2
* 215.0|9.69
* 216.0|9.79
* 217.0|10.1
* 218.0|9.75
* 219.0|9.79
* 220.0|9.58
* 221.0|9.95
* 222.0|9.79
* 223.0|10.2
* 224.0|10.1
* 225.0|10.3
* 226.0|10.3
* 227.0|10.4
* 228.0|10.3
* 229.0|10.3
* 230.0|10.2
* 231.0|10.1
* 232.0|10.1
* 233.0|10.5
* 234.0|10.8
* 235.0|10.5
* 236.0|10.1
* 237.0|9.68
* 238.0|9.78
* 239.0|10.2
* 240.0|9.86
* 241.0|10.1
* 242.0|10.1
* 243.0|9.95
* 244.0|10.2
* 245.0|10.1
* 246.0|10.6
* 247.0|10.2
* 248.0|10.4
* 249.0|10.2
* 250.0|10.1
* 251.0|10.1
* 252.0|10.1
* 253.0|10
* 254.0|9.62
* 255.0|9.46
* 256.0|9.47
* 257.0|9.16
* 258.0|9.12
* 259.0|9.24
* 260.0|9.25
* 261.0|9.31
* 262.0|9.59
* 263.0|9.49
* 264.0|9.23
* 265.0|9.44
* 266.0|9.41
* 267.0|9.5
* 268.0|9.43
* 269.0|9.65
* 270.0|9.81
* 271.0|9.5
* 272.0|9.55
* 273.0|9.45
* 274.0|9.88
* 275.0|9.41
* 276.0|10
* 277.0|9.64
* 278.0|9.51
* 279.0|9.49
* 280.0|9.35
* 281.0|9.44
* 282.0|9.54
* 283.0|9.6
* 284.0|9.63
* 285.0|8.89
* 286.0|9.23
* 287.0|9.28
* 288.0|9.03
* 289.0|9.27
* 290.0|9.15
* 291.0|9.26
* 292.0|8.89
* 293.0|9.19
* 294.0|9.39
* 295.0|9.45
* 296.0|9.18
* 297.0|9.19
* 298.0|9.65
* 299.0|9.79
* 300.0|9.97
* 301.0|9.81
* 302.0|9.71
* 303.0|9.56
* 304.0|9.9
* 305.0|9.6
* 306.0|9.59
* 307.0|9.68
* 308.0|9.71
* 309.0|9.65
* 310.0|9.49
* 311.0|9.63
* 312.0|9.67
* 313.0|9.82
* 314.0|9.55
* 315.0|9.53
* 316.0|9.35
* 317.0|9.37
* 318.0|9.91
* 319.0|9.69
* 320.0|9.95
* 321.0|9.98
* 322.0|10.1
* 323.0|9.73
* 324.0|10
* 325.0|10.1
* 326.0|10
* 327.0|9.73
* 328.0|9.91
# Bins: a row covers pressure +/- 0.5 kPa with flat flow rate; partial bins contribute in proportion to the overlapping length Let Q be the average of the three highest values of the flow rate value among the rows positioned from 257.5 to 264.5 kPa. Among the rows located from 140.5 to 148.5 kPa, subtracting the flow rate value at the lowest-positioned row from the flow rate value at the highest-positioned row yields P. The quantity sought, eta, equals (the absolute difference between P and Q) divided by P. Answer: 23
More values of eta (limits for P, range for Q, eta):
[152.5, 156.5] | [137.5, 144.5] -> -29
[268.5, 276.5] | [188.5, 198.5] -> 30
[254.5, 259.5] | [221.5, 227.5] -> -48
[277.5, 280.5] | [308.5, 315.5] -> -62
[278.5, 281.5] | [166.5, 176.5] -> -213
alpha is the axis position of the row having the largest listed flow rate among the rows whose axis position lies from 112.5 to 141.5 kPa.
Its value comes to 125.0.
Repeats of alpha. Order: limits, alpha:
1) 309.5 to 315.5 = 313.0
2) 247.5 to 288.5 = 248.0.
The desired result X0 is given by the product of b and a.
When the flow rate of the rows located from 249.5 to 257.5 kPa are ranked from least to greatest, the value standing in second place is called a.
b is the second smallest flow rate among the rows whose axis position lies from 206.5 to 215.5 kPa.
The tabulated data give 96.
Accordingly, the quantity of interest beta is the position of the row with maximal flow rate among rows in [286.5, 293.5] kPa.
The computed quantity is 287.0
